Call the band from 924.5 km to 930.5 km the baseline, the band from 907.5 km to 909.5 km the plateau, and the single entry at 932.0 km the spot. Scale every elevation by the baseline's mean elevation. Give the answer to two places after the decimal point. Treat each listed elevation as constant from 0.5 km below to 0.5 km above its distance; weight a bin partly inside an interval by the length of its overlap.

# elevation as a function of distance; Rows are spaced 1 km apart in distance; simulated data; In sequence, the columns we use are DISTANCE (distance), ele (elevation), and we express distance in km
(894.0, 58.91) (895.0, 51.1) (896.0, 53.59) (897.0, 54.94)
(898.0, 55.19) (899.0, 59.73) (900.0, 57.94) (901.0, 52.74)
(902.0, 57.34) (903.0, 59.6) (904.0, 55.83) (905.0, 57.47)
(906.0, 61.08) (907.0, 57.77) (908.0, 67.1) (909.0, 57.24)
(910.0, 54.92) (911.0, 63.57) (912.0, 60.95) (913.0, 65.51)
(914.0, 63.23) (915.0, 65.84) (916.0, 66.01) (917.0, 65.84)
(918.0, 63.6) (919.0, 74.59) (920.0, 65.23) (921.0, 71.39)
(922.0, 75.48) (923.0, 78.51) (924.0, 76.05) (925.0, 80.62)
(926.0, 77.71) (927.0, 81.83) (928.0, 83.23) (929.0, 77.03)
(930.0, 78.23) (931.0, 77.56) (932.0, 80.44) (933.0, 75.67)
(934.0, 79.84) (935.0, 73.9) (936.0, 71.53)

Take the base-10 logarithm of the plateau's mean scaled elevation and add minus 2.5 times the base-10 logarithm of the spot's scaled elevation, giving -0.12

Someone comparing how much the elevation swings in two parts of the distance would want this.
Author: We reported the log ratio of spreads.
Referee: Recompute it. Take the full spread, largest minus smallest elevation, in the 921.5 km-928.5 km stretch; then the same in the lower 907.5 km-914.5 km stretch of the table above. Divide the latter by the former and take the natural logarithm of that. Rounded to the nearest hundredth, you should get 0.45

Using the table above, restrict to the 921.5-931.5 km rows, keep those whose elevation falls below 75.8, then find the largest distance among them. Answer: 922.0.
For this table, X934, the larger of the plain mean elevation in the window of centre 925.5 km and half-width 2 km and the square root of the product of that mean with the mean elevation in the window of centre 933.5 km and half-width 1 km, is 79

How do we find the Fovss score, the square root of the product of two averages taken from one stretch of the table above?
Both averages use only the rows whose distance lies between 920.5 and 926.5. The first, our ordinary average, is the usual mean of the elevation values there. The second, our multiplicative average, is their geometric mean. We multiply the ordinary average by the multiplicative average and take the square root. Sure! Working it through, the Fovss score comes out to 77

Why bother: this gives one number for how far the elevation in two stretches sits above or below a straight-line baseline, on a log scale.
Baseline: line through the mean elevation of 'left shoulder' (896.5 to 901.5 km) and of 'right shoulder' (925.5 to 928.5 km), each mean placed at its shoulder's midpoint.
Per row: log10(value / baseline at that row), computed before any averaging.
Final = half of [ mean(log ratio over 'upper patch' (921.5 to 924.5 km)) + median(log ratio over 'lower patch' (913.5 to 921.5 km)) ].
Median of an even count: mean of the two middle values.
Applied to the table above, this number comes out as -0.020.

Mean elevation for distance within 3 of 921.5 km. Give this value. 74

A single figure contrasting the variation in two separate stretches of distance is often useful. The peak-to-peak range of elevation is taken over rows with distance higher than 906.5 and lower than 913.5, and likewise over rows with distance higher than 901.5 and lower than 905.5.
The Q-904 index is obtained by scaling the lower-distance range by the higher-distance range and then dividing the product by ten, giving 5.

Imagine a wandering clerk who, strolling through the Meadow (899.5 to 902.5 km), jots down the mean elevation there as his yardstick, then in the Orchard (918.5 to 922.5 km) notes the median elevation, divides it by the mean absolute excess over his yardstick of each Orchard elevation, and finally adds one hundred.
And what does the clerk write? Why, 105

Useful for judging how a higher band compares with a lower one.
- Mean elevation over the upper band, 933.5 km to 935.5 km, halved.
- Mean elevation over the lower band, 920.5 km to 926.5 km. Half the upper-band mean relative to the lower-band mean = 0.50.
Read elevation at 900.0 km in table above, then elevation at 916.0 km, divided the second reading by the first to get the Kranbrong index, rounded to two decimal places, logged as 1.14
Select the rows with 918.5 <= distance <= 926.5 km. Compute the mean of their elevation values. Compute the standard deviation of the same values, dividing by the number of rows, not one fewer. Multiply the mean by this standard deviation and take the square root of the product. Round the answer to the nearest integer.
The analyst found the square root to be 18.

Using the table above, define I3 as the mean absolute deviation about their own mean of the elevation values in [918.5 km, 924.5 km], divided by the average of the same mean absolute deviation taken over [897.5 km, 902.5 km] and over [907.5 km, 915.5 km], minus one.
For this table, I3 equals 0.26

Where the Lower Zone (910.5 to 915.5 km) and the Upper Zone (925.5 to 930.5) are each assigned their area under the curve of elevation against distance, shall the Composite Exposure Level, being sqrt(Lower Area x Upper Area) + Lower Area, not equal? 675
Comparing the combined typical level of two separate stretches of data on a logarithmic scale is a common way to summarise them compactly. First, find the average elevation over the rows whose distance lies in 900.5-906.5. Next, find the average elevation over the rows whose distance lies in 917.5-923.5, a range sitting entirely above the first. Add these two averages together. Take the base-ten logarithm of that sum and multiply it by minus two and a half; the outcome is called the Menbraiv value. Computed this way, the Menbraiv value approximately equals -5.27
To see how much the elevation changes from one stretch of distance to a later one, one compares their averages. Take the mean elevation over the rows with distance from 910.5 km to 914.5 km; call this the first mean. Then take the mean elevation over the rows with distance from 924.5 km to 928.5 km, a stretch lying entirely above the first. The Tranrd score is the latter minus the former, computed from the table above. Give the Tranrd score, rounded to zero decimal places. 18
